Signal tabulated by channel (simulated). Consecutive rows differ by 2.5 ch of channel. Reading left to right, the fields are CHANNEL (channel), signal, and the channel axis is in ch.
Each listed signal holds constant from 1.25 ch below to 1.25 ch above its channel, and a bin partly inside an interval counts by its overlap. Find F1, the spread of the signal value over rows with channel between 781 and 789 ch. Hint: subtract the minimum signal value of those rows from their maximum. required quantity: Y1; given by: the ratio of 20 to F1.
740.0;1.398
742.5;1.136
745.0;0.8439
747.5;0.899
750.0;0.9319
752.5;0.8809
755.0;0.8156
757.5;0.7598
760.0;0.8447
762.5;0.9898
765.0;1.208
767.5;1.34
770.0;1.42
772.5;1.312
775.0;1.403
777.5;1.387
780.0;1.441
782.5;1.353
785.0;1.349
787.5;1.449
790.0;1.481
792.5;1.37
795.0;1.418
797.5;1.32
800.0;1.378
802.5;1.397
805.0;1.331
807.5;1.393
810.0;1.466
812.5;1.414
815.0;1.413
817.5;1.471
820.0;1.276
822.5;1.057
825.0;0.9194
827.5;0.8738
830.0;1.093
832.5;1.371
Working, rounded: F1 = 0.100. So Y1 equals 200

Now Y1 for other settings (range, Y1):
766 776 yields 185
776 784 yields 227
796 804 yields 260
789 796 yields 180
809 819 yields 345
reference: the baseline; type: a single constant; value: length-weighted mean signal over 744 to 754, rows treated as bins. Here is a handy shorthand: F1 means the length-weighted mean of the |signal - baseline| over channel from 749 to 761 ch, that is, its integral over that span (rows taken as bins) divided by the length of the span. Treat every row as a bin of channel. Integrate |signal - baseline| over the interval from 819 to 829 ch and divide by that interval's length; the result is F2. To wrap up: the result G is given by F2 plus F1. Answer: 0.2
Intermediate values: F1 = 0.06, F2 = 0.15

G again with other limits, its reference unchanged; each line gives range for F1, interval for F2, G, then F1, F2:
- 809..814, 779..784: 1.1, 0.55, 0.50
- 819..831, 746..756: 0.2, 0.16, 0.03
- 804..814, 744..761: 0.6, 0.51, 0.05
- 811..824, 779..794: 1.0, 0.43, 0.52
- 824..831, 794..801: 0.6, 0.08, 0.48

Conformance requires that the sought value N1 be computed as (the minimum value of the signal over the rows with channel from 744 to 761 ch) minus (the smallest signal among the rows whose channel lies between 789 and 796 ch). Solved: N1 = -0.6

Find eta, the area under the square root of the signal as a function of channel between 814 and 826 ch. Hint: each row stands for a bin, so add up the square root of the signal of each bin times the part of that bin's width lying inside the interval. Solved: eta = 13.3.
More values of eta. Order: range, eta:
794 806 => 14.0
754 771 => 17.3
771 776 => 5.8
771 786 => 17.6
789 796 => 8.3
